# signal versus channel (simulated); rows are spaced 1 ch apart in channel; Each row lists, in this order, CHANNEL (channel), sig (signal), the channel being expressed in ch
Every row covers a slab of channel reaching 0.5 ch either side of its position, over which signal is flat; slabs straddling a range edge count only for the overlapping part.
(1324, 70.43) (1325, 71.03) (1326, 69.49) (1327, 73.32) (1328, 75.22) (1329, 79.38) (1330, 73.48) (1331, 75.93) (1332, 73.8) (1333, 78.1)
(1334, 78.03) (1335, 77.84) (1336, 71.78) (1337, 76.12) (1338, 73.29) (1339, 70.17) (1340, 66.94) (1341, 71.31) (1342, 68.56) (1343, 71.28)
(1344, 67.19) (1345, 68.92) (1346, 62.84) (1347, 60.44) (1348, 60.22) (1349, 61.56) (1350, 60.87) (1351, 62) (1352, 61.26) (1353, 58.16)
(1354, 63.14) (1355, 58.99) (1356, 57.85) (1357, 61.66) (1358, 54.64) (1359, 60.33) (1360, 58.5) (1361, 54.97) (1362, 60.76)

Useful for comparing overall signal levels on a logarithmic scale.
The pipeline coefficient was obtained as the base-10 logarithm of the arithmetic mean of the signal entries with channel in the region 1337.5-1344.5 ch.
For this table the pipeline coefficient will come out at 1.84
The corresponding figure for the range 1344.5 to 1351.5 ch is 1.80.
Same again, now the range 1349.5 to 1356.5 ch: 1.78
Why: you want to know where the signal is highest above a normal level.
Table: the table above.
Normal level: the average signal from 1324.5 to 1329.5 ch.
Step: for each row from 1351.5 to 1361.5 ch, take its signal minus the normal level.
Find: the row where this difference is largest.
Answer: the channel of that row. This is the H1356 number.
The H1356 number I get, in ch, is 1354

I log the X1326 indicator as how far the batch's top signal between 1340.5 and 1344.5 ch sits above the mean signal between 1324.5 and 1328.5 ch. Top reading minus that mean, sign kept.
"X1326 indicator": -1.0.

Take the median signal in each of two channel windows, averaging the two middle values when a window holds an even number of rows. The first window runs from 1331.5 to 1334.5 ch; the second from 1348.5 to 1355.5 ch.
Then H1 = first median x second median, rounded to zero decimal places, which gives 4780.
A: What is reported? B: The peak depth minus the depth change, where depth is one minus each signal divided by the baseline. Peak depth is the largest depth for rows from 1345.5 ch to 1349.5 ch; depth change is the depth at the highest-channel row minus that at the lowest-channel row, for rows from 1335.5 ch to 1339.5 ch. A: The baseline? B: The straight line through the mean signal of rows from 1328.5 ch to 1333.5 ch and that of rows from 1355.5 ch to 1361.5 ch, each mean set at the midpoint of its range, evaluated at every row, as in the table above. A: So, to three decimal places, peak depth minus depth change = 0.083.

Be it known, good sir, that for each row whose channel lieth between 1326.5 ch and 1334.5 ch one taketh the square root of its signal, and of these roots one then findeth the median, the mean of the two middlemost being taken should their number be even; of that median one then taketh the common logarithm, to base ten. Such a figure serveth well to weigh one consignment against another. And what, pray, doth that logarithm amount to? 0.94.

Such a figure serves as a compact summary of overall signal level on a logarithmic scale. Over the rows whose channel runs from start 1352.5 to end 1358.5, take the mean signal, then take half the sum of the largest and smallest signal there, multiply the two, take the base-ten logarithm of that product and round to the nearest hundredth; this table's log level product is 3.54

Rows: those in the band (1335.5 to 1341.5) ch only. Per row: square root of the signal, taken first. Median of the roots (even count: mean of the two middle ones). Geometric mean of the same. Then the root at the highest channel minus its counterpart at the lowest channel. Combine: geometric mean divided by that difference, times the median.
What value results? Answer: -2575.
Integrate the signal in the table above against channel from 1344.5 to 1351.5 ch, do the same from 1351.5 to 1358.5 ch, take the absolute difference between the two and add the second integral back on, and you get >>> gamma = 437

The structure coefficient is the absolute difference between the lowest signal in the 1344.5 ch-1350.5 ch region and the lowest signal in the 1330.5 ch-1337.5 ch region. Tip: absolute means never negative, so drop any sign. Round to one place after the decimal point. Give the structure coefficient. 11.6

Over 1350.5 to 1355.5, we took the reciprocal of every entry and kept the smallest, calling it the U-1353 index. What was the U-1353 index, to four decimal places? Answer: 0.0158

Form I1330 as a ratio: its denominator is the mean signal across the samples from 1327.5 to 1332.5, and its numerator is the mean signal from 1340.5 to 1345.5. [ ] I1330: 0.92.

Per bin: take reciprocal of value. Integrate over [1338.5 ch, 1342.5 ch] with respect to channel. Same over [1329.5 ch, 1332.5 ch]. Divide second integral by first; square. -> 0.49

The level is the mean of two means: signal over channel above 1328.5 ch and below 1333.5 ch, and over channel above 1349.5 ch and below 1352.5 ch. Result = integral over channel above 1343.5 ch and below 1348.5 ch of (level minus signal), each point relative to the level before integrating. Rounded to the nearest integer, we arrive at 24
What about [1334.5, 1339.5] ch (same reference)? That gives -25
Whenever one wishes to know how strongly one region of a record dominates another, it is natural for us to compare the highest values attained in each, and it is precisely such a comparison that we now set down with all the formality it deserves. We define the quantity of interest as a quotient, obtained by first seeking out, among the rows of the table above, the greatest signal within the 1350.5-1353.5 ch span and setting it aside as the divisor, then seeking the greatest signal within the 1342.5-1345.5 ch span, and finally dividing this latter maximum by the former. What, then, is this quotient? 1.15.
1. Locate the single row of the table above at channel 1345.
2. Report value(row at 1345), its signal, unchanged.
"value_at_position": 68.92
